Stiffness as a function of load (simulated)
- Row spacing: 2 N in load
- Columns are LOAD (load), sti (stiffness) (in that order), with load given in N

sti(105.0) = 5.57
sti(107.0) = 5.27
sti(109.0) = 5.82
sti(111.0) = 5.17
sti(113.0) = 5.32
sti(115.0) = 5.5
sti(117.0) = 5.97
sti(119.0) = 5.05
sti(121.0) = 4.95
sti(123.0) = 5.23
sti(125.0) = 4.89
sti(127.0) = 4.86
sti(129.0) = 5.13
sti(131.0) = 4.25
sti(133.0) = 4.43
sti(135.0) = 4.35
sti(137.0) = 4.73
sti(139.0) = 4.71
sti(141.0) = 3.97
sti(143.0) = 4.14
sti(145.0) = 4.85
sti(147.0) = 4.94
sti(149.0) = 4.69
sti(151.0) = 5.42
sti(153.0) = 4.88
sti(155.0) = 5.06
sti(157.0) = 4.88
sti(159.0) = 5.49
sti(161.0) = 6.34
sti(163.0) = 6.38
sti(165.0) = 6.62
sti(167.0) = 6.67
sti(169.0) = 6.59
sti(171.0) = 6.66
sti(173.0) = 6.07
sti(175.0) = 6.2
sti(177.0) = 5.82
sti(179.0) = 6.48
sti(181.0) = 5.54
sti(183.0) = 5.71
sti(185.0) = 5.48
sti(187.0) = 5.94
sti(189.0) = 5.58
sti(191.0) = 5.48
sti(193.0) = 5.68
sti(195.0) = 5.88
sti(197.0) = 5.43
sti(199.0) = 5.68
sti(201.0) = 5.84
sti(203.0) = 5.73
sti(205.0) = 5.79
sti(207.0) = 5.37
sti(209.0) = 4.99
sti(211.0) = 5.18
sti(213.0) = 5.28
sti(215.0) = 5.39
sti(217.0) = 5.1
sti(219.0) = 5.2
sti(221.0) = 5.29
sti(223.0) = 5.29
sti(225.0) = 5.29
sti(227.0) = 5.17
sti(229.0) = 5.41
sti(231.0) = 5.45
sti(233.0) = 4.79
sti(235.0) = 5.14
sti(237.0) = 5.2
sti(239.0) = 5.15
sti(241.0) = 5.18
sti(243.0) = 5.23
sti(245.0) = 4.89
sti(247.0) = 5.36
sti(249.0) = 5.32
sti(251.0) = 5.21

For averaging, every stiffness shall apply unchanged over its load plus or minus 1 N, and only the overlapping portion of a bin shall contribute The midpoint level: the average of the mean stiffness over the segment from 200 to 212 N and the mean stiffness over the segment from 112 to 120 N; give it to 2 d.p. 5.47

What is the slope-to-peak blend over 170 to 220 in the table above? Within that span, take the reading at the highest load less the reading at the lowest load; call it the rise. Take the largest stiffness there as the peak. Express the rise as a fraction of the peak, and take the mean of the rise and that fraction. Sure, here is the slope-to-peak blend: -0.8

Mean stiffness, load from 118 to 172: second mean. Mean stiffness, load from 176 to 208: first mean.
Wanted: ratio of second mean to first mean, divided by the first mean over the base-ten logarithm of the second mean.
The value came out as 0.114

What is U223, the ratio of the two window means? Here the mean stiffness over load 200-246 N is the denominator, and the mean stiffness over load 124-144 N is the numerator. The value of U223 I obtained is 0.86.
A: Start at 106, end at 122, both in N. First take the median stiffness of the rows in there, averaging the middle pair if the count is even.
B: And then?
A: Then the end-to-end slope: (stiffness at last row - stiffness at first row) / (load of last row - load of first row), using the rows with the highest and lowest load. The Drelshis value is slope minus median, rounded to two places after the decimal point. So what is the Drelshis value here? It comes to -5.32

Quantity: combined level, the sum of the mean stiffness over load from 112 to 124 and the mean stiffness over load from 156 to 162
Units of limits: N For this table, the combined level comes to 10.9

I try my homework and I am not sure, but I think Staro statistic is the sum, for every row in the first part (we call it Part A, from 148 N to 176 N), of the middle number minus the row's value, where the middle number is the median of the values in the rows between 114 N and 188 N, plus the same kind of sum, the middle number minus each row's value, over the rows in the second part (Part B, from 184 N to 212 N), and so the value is -14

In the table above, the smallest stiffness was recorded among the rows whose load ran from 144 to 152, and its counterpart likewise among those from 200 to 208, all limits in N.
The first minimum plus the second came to 10.1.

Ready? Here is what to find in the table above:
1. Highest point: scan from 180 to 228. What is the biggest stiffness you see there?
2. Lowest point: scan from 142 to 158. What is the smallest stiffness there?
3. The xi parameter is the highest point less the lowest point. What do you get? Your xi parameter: 1.8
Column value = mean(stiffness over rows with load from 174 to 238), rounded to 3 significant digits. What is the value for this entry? 5.49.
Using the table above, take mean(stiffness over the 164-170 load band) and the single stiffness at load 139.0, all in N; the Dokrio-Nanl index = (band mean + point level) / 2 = 5.7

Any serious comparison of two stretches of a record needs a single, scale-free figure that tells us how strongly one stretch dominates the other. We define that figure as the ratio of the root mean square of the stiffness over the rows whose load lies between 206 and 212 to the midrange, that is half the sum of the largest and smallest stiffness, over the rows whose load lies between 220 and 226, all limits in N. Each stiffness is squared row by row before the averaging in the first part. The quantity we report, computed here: 0.98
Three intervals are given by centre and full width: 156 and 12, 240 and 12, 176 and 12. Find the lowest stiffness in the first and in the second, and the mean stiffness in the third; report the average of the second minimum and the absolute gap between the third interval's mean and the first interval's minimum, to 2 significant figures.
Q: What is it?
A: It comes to 3.1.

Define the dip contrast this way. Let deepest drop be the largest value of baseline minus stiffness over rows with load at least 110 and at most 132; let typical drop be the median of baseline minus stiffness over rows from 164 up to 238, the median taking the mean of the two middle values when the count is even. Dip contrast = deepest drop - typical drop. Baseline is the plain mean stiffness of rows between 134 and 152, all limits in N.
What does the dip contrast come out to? 1.2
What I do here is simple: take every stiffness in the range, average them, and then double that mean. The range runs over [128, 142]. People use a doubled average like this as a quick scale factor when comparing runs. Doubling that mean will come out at 9.0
